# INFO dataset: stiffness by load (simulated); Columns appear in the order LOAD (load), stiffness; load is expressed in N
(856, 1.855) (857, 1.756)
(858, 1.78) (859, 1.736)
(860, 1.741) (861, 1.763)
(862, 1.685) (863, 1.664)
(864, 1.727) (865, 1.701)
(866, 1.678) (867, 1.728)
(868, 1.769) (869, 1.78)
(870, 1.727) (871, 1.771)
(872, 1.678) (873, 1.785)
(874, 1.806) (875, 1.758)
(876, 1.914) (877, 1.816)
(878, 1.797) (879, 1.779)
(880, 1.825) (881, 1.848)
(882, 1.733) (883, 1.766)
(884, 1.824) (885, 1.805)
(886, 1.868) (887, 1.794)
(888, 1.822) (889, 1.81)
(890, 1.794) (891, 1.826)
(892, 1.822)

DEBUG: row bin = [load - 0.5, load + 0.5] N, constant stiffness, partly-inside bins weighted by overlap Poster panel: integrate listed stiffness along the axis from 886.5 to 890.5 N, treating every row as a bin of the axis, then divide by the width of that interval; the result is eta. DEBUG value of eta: 1.805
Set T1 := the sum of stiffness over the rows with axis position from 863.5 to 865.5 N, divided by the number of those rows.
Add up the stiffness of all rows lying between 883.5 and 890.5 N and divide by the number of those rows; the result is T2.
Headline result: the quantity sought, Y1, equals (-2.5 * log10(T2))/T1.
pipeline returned -0.38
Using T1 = 1.71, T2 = 1.82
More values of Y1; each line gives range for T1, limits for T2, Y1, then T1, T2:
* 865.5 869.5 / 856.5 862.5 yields -0.35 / 1.74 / 1.74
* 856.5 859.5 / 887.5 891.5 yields -0.37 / 1.76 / 1.81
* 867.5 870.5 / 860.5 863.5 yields -0.33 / 1.76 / 1.70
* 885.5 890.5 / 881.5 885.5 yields -0.35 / 1.82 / 1.78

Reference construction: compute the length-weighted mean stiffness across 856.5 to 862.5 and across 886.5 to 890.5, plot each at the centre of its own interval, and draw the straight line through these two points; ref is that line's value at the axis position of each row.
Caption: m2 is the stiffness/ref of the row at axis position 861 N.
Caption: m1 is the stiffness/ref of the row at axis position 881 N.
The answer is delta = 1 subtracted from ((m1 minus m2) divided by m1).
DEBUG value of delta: -0.98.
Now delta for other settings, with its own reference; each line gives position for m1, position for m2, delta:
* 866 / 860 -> -1.05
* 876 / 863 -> -0.88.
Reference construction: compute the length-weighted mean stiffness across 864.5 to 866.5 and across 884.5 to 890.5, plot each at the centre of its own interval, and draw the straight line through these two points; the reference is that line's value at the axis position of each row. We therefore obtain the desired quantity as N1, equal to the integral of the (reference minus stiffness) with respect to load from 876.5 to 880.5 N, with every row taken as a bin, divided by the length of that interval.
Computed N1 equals -0.040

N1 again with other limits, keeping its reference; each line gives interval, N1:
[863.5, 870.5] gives -0.032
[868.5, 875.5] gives -0.031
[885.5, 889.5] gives -0.008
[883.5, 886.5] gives -0.031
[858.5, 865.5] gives -0.047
